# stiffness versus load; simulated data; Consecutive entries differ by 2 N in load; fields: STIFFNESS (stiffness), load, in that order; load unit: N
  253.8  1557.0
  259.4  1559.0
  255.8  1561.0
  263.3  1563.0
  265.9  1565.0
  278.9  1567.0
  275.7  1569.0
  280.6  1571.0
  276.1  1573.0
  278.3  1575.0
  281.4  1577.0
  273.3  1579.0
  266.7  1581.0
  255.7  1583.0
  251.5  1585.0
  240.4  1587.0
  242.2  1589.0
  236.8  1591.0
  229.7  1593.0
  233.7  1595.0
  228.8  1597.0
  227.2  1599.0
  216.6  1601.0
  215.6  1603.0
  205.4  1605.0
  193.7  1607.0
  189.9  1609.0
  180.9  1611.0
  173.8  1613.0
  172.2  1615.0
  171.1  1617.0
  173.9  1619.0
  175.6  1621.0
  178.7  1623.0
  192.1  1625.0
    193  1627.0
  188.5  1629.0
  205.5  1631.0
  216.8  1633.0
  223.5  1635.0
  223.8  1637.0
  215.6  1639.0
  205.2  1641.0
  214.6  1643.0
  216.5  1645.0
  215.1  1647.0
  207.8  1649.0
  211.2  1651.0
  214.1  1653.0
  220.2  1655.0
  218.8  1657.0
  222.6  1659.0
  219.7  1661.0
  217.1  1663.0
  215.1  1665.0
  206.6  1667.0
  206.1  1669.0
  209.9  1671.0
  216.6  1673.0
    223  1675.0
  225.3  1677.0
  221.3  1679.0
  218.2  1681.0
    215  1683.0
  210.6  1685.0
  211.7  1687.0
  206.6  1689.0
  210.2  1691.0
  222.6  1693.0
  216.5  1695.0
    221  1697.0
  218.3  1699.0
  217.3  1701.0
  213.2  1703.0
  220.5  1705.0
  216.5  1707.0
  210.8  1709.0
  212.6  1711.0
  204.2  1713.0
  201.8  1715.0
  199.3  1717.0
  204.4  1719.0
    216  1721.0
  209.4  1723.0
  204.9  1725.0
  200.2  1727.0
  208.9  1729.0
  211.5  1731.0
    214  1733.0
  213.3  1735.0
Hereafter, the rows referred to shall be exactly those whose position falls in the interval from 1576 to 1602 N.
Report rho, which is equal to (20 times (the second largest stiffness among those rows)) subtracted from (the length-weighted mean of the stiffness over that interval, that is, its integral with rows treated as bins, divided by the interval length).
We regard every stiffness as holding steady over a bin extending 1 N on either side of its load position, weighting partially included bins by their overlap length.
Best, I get -5221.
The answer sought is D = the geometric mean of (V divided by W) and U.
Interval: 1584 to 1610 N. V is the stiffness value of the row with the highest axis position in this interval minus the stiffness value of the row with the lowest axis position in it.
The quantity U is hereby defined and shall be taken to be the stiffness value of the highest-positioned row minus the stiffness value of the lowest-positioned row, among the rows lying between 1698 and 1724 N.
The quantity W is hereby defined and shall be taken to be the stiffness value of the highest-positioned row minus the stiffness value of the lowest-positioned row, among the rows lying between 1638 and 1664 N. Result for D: 19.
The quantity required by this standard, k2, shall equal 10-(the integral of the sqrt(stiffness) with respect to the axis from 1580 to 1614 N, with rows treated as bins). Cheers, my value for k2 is -497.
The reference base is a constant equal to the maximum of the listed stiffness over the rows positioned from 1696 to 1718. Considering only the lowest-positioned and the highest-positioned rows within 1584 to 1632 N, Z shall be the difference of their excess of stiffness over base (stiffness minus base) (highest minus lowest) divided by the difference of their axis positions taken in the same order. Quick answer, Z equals -1.0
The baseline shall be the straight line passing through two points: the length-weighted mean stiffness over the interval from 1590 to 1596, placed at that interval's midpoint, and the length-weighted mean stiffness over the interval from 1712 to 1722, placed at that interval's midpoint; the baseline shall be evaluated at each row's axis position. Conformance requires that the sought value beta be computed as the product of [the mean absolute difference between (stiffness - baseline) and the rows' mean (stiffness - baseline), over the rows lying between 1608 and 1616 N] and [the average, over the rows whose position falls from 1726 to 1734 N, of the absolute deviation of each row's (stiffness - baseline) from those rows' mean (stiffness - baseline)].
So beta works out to 26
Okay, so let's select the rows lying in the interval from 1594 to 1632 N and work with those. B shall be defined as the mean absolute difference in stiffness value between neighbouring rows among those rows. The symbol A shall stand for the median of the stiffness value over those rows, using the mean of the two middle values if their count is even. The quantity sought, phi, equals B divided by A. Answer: 0.0307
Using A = 192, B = 5.89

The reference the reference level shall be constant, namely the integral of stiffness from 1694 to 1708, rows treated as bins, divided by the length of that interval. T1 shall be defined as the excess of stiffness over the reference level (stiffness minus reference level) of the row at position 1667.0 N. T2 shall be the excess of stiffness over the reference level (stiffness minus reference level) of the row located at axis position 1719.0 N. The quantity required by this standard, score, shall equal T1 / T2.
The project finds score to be 0.8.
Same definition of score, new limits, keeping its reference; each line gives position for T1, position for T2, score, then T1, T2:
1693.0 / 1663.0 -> -9.7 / 5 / -1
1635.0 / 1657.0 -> 5.0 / 6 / 1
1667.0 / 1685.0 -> 1.6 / -11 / -7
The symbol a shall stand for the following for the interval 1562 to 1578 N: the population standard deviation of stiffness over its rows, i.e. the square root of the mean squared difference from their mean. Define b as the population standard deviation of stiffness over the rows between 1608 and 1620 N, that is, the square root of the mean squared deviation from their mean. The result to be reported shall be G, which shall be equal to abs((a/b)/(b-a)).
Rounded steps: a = 6.3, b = 6.6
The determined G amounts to 3.83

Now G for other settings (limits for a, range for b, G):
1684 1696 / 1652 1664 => 0.77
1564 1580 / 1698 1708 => 0.86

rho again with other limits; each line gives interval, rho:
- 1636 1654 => -4116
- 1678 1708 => -4210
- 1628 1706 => -4261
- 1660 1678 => -4245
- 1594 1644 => -4375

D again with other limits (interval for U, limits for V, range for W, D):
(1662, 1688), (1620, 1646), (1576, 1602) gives 2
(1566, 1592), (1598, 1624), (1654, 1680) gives 43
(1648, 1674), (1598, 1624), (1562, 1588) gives 4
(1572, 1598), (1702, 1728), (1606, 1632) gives 7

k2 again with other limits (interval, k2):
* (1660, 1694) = -489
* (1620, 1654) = -477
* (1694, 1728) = -484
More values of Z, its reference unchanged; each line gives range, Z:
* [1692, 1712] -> -0.6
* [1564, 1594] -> -1.3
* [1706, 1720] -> -1.0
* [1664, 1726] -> -0.2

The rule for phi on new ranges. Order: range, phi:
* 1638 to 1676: 0.0210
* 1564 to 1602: 0.0233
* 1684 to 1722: 0.0234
